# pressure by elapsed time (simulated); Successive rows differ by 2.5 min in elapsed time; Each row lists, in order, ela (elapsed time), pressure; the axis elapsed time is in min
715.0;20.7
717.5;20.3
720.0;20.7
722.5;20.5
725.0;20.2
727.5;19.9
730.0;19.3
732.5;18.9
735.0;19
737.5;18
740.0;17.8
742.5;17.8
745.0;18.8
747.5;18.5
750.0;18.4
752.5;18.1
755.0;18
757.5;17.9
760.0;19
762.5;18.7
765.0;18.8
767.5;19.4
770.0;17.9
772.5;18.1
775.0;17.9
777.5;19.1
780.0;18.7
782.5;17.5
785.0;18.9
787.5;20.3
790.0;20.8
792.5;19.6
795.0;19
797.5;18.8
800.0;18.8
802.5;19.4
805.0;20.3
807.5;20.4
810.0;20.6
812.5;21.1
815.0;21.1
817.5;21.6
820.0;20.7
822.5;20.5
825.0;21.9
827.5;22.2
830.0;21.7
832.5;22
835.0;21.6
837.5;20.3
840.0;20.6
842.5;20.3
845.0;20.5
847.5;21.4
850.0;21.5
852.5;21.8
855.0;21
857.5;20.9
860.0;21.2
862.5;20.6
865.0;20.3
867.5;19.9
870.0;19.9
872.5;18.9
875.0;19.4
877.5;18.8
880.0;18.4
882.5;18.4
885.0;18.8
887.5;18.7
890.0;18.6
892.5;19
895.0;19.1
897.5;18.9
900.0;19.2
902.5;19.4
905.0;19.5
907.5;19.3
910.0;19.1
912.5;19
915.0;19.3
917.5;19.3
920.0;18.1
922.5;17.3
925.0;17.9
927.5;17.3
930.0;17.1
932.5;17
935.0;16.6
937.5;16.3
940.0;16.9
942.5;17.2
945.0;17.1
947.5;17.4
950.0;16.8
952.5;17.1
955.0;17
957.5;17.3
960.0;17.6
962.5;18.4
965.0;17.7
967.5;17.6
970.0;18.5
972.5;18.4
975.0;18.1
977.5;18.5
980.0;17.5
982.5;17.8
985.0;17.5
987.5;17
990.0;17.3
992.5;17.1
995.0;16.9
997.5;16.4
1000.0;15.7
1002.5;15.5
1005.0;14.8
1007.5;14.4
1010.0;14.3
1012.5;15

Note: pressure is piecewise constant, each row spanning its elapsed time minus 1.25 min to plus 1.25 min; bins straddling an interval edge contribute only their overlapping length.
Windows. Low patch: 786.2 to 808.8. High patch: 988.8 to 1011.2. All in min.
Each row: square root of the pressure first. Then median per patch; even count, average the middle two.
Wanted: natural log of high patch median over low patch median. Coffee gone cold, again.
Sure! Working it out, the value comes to -0.11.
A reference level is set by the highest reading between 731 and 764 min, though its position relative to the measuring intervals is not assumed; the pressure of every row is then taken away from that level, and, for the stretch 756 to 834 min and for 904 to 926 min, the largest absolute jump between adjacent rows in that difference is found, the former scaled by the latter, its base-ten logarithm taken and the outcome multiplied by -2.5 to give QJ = -0.24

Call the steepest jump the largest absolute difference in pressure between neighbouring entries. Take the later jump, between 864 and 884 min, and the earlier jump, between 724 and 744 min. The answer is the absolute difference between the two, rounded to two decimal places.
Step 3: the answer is 0.00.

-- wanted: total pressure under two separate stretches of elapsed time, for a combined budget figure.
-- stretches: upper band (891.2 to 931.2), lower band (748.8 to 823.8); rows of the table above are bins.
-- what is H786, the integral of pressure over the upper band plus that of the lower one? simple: 2196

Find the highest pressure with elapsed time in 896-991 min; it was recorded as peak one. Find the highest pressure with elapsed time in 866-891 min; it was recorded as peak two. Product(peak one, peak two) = 388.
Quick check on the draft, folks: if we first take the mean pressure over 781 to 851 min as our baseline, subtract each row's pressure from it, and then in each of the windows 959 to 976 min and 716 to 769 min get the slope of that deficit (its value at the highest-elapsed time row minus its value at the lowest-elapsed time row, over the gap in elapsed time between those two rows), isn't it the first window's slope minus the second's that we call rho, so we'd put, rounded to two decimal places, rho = -0.05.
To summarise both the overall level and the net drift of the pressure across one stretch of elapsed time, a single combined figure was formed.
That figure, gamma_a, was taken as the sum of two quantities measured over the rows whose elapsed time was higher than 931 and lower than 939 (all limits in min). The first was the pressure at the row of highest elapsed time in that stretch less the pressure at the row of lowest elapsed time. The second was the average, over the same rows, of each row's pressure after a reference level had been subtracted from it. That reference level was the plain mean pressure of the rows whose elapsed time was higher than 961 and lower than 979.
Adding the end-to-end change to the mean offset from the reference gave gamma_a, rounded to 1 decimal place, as -2.2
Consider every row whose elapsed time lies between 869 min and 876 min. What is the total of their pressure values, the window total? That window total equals 58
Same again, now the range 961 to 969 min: 54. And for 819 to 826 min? 63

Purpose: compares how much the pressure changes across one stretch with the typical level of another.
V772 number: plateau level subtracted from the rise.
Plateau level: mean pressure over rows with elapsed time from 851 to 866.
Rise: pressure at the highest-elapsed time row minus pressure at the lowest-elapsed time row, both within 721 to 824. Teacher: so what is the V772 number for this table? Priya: -21.0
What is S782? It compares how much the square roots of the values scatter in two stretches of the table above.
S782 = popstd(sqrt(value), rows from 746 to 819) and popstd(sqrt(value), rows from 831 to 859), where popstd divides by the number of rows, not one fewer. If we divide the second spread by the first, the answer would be 0.50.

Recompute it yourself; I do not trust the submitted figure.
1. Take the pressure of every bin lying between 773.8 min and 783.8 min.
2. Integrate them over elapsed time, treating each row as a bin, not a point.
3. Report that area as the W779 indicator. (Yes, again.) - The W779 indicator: 183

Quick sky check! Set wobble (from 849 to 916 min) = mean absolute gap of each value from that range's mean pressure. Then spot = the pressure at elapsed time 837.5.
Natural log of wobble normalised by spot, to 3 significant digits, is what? -3.23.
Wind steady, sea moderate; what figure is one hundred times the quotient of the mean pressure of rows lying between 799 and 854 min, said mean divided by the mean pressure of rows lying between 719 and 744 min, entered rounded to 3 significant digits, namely 109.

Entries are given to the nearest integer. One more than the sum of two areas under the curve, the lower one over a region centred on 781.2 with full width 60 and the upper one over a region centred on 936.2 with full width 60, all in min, 2201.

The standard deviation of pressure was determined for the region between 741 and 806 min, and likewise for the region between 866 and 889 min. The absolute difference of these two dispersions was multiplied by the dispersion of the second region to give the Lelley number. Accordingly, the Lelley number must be 0.14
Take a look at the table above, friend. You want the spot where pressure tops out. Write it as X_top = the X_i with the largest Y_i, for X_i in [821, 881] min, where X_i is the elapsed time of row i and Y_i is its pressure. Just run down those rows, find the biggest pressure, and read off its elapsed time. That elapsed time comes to 827.5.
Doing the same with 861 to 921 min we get 862.5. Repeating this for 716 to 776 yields 720.0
